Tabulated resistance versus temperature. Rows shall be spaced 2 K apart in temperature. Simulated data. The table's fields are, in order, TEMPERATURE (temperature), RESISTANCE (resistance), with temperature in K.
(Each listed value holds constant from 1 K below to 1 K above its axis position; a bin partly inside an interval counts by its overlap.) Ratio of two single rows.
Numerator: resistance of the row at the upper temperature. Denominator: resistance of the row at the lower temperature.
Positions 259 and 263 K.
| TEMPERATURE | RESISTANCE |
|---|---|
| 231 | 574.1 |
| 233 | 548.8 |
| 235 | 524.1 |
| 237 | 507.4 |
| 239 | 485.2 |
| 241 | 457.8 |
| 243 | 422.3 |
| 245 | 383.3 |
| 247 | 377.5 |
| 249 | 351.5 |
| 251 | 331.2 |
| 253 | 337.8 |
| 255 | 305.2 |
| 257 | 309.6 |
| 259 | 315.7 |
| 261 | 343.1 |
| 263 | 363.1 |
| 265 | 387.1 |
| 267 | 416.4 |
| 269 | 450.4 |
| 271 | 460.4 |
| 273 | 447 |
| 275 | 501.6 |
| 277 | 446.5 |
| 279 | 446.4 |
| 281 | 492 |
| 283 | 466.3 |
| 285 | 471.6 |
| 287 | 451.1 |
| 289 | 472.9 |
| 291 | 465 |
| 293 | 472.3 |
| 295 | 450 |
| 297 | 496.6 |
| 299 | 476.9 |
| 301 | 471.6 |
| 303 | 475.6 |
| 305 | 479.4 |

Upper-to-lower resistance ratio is 1.2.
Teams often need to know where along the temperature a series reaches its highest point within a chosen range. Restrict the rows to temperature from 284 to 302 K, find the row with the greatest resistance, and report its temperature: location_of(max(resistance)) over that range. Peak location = 297 K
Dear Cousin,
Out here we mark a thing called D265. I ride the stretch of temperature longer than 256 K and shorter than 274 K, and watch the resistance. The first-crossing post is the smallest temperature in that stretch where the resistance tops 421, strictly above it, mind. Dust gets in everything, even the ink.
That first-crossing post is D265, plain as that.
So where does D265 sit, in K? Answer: 269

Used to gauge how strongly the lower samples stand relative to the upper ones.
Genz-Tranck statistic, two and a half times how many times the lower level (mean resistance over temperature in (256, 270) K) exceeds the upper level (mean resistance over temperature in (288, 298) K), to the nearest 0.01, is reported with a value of 1.96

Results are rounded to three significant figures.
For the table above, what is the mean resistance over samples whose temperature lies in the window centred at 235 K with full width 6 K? 527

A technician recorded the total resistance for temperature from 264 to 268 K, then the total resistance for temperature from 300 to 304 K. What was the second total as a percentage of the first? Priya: 118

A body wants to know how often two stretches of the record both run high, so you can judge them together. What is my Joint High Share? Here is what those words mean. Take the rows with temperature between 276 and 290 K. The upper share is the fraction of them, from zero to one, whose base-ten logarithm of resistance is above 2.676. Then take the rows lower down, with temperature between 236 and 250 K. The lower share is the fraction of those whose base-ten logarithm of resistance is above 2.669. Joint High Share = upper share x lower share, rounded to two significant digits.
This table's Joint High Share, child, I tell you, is 0.041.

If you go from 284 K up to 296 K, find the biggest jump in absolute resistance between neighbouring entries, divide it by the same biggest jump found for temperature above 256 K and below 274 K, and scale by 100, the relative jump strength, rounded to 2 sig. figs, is 66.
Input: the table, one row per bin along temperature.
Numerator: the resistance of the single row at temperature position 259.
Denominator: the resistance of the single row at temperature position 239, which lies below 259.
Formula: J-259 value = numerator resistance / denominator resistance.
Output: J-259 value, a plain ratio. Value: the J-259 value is 0.65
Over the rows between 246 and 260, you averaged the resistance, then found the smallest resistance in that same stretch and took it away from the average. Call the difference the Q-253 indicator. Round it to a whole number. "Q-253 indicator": 27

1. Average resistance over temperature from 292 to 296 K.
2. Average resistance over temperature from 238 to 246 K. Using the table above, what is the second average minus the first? -24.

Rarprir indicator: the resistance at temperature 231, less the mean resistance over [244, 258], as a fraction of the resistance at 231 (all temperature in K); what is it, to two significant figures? 0.40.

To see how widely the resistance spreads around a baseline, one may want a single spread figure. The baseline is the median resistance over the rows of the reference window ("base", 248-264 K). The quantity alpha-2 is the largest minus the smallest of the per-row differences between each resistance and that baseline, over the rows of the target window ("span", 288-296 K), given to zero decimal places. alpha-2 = 23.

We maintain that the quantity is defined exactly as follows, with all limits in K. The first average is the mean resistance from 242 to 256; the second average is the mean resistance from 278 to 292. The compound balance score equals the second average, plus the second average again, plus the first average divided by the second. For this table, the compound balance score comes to 934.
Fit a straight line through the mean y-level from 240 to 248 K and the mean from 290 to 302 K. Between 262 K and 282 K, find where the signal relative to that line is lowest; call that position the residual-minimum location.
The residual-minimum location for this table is 263 K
